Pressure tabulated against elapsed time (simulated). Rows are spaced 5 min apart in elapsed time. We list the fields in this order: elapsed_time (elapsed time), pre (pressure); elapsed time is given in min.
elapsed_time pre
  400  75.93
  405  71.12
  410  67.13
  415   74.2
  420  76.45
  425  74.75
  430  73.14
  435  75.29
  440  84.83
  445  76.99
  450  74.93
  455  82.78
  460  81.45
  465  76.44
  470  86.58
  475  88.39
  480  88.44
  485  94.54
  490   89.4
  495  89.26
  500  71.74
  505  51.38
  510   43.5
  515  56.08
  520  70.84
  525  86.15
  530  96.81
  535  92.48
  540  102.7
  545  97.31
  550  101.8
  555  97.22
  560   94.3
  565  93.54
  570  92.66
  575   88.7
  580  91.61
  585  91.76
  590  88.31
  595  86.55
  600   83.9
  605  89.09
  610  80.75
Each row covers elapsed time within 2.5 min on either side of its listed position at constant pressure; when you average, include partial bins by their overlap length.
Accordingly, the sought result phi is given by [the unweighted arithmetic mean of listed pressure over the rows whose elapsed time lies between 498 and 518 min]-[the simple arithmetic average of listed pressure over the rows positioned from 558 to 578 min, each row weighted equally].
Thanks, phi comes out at -37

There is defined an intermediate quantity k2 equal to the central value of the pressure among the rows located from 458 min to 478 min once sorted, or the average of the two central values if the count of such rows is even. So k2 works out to 84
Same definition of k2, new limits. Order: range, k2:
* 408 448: 75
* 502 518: 51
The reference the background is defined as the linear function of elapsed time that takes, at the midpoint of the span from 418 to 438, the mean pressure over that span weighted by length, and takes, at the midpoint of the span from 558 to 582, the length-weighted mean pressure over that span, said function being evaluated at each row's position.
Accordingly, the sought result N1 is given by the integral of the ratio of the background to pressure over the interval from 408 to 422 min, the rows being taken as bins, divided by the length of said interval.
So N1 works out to 1.02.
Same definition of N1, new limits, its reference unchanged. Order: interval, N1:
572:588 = 1.03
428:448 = 0.99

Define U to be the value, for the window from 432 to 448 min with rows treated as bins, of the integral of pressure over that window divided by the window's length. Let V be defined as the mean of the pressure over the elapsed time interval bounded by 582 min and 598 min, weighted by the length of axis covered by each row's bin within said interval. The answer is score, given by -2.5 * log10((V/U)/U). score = 4.61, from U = 79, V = 89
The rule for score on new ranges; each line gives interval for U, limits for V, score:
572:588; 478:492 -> 4.89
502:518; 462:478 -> 3.76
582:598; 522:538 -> 4.84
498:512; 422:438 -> 4.03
